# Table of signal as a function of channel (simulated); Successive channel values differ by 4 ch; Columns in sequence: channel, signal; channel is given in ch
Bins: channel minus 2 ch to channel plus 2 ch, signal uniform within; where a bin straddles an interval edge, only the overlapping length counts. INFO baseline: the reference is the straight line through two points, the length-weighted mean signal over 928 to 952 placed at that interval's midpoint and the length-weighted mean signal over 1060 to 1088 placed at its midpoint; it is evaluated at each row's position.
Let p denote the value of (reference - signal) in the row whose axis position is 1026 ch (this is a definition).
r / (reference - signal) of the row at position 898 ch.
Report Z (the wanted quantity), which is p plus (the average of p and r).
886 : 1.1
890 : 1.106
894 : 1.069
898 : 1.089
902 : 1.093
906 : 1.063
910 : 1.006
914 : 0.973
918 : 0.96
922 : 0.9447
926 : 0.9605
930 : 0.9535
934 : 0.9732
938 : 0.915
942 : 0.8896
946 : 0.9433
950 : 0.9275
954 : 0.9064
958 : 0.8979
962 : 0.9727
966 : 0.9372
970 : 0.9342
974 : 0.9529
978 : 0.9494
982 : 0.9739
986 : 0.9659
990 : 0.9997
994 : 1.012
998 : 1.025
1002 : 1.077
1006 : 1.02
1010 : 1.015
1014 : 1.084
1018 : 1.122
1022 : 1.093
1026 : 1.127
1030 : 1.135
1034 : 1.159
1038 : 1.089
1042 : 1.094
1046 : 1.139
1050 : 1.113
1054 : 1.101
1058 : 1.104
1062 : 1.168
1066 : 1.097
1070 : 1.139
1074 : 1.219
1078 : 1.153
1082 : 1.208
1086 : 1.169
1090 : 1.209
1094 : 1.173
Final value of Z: -0.181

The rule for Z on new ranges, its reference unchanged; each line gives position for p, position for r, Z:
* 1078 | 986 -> 0.051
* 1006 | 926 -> 0.016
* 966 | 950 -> 0.074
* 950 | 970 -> 0.061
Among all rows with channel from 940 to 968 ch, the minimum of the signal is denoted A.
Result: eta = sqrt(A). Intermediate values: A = 0.8896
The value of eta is 0.94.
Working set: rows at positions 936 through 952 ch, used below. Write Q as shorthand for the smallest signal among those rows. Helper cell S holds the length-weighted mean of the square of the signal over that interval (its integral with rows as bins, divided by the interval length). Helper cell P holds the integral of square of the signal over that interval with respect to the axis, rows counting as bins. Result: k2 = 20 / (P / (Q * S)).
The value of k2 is 1.11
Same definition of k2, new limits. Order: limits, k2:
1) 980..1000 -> 0.97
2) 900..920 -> 0.96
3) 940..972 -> 0.56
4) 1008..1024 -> 1.27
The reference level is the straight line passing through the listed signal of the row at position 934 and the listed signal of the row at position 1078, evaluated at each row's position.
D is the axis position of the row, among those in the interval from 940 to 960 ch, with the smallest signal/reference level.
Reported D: 958 ch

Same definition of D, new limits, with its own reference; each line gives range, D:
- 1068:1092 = 1070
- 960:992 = 970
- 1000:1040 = 1010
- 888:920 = 918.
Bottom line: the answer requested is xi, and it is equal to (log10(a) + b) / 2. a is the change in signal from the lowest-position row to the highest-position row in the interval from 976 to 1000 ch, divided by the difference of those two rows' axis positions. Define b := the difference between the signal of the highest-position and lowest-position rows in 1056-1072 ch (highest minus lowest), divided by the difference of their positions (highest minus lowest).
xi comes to -1.21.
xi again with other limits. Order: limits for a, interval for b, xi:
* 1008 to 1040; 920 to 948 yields -1.29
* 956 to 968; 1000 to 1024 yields -1.15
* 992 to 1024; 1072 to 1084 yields -1.27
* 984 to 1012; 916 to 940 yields -1.35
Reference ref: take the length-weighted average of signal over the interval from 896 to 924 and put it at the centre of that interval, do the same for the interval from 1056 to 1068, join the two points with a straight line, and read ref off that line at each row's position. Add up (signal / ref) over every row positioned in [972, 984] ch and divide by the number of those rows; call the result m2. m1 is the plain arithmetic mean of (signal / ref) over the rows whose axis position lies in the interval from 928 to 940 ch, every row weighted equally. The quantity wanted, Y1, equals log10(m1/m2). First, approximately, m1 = 0.92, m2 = 0.90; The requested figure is 0.01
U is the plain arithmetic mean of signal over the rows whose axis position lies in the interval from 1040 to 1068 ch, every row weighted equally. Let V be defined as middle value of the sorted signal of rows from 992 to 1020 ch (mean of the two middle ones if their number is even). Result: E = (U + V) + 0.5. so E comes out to 2.6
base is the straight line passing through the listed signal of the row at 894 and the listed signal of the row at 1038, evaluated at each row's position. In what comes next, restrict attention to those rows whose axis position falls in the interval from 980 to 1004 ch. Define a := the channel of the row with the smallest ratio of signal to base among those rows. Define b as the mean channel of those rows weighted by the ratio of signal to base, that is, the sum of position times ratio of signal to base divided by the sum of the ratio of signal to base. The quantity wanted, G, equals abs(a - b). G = 6.2 ch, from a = 986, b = 992.2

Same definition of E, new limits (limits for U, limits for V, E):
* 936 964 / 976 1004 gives 2.4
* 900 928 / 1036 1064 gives 2.6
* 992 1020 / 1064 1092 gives 2.7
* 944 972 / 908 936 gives 2.4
